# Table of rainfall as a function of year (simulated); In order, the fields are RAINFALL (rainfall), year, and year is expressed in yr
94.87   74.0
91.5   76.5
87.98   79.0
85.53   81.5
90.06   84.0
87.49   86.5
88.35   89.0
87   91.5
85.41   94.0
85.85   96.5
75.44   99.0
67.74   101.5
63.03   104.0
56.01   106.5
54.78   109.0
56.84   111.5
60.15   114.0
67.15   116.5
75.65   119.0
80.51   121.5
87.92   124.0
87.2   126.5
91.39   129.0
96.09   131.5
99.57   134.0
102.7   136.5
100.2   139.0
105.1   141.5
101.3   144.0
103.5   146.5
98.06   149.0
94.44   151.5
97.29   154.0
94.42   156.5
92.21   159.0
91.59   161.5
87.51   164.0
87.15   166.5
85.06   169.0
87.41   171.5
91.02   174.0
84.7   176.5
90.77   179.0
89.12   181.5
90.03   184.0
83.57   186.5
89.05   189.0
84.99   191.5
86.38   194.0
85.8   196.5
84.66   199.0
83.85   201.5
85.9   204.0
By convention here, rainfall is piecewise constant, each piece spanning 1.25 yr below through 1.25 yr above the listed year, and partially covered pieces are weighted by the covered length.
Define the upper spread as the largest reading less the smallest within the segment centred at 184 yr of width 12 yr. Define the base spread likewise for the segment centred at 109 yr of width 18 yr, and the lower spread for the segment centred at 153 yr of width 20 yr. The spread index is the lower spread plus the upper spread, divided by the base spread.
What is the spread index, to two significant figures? 1.5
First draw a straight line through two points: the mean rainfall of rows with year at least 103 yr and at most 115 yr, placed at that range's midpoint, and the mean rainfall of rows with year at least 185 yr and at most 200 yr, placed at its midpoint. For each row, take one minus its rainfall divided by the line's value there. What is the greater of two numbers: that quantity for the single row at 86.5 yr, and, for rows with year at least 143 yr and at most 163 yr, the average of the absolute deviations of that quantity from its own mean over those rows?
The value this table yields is 0.074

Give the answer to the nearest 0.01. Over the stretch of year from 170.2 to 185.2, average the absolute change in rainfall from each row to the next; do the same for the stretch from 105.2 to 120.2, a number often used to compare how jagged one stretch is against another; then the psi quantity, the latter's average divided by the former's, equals 1.19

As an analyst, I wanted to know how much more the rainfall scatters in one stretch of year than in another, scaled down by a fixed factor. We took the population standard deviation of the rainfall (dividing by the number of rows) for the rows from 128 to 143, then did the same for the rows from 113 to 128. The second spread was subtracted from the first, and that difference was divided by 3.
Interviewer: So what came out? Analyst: -1.9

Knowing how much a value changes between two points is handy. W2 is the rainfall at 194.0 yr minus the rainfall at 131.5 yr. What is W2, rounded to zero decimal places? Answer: -10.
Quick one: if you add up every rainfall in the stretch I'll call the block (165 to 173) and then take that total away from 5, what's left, -255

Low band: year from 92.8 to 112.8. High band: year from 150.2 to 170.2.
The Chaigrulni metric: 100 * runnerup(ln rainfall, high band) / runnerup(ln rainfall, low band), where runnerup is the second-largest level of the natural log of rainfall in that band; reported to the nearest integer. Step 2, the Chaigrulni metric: 102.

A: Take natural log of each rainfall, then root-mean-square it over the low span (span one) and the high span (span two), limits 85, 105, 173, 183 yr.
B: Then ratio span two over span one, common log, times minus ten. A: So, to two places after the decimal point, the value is -0.11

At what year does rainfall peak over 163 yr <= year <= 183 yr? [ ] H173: 174.0 yr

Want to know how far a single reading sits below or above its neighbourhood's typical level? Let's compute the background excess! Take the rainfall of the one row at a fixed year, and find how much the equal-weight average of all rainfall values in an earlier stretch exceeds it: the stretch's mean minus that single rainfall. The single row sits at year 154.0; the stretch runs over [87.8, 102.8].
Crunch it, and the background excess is -16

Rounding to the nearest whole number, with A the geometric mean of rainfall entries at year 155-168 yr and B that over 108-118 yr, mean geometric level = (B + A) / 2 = 75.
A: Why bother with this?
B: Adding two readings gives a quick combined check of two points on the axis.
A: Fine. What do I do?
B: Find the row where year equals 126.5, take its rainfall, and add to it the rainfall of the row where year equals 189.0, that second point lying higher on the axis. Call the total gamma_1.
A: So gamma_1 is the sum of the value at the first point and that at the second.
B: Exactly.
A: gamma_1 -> 176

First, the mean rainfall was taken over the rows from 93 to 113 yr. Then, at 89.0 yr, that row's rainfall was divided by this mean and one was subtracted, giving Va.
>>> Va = 0.30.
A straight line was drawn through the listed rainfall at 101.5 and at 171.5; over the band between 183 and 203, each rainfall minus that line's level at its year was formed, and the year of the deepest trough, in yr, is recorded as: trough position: 201.5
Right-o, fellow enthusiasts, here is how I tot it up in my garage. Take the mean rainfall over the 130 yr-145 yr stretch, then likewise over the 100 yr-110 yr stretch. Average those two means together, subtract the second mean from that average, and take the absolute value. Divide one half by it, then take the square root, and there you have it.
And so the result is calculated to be 0.16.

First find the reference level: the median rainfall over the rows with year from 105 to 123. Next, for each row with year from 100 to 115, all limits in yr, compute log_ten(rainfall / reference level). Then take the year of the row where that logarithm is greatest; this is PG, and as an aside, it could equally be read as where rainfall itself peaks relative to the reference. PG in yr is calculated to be 101.5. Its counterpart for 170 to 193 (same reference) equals 174.0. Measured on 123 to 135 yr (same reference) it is 134.0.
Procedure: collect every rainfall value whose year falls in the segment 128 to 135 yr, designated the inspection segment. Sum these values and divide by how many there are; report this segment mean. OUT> 96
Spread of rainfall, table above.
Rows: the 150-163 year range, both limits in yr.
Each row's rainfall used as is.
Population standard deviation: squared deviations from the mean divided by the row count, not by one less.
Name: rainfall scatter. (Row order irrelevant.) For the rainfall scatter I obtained 2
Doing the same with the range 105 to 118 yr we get 4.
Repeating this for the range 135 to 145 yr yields 2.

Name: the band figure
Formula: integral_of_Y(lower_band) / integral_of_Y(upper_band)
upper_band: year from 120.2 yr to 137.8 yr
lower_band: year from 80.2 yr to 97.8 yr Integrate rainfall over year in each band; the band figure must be 0.94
